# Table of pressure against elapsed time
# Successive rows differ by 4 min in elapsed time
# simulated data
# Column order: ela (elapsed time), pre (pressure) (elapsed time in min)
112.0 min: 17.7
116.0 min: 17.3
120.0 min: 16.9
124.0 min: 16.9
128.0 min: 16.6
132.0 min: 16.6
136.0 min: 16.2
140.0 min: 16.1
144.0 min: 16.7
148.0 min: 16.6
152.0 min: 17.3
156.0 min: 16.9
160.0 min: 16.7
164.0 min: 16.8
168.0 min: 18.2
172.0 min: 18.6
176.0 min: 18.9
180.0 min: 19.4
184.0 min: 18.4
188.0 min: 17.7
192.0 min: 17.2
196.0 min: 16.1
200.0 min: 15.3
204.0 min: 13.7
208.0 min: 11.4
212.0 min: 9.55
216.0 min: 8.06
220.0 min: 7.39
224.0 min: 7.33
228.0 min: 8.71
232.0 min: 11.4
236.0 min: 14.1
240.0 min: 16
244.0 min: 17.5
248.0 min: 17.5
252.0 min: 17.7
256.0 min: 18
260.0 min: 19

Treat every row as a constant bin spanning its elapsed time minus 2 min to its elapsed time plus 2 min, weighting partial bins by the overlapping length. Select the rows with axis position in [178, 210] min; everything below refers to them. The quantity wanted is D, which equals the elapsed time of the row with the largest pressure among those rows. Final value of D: 180.0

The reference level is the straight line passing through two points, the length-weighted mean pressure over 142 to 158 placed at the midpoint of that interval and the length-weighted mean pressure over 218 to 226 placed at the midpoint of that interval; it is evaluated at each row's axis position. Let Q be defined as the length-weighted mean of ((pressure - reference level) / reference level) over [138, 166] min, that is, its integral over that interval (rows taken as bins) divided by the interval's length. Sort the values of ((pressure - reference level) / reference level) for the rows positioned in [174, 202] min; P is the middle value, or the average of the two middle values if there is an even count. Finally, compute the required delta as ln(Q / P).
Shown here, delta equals -4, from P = 0.49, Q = 0.0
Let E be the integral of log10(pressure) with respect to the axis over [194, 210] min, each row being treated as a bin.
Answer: 18.3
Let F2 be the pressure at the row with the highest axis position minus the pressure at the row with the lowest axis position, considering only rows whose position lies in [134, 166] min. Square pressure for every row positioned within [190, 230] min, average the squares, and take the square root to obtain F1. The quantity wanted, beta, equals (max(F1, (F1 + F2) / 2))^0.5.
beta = 3.47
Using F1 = 12.0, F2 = 1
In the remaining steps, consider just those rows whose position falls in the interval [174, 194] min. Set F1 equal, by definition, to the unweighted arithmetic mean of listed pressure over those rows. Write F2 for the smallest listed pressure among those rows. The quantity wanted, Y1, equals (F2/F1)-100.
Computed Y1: -99.1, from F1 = 18.3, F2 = 17.2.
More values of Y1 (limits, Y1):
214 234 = -99.1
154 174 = -99.0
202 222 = -99.3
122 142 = -99.0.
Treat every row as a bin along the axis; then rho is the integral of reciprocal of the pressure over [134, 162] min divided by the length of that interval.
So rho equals 0.060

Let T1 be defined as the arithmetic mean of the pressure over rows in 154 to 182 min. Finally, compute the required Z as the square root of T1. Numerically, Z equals 4.23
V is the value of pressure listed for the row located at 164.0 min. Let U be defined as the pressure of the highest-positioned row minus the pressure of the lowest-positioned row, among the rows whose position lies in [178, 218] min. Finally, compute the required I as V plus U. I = 5.5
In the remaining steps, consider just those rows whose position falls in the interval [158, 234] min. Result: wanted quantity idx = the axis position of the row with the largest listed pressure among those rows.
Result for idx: 180.0 min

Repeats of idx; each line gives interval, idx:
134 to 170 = 168.0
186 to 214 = 188.0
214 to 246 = 244.0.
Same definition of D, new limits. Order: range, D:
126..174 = 172.0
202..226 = 204.0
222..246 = 244.0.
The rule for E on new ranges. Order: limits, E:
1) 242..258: 20.0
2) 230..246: 18.6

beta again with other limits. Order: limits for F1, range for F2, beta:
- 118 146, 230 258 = 4.07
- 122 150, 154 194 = 4.07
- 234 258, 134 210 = 4.11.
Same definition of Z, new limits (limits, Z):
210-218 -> 2.97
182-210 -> 3.96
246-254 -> 4.20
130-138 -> 4.05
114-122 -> 4.14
